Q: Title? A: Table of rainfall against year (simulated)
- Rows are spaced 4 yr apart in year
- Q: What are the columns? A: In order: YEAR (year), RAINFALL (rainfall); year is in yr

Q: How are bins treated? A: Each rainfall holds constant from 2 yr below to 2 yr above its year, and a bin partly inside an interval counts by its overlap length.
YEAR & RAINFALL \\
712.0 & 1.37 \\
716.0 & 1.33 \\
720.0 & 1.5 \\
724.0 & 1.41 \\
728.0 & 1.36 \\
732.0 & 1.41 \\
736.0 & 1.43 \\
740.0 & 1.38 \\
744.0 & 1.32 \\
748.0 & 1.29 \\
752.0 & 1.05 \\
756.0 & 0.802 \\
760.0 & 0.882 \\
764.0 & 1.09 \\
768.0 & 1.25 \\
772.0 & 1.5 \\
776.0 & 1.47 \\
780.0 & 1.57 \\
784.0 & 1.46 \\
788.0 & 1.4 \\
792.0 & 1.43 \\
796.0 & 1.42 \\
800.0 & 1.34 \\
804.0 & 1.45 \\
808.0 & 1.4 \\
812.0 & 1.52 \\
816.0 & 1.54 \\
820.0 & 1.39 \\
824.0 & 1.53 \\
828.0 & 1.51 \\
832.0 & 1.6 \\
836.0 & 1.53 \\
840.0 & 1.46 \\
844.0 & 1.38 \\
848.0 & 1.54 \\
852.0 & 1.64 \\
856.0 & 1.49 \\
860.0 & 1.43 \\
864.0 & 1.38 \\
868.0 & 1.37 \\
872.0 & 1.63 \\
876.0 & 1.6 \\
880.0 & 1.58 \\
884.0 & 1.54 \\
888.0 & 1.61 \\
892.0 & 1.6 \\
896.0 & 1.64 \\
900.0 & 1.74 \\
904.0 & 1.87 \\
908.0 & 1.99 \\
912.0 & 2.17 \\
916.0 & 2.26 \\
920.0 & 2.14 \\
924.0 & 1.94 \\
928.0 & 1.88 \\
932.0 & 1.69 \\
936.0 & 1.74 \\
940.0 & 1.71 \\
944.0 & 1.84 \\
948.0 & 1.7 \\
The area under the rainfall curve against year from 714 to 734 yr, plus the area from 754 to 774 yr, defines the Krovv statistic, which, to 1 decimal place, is 50.1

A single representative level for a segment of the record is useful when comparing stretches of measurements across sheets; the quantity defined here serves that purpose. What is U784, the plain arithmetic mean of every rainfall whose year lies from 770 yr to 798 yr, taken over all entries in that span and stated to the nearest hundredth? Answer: 1.46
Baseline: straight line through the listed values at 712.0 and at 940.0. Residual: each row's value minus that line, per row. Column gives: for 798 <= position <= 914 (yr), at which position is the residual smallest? 868.0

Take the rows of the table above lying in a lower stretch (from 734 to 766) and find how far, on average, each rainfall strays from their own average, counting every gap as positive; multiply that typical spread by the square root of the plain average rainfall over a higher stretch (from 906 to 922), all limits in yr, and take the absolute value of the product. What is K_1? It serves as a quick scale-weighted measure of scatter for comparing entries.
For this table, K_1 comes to 0.29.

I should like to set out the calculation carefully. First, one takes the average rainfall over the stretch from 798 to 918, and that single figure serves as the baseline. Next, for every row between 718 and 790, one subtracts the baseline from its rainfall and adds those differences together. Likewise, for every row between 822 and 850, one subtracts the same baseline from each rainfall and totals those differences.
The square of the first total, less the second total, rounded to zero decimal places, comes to 26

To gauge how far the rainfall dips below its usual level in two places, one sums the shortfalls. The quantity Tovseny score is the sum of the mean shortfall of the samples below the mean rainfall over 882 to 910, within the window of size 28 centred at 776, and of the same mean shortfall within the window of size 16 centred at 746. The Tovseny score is 0.8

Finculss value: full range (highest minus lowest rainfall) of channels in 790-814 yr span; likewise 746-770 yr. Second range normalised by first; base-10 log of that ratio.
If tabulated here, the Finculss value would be 0.4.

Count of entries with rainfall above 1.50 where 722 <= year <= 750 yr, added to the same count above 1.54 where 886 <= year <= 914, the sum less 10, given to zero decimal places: -3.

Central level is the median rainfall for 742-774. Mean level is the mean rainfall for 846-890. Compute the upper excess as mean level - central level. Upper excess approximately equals 0.36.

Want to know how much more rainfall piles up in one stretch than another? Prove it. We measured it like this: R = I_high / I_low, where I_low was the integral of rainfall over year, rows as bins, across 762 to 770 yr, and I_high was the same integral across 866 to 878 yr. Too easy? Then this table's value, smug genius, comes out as 2.0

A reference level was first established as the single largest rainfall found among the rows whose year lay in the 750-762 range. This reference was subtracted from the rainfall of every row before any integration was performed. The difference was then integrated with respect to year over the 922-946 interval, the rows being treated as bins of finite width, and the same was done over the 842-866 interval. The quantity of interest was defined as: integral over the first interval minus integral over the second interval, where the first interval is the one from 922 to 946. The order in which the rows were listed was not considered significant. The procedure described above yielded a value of 8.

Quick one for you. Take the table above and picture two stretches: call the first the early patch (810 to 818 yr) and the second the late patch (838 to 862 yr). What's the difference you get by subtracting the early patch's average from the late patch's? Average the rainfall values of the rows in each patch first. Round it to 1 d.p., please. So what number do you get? 0.0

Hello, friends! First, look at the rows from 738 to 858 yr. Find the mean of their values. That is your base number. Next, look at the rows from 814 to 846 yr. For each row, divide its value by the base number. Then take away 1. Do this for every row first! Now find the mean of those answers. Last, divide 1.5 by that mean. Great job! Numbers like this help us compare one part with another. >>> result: 20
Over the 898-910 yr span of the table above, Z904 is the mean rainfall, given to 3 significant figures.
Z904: 1.87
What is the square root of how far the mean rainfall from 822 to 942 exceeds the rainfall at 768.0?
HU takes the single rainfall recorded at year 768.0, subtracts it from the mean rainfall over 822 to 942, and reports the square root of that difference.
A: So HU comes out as 0.65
